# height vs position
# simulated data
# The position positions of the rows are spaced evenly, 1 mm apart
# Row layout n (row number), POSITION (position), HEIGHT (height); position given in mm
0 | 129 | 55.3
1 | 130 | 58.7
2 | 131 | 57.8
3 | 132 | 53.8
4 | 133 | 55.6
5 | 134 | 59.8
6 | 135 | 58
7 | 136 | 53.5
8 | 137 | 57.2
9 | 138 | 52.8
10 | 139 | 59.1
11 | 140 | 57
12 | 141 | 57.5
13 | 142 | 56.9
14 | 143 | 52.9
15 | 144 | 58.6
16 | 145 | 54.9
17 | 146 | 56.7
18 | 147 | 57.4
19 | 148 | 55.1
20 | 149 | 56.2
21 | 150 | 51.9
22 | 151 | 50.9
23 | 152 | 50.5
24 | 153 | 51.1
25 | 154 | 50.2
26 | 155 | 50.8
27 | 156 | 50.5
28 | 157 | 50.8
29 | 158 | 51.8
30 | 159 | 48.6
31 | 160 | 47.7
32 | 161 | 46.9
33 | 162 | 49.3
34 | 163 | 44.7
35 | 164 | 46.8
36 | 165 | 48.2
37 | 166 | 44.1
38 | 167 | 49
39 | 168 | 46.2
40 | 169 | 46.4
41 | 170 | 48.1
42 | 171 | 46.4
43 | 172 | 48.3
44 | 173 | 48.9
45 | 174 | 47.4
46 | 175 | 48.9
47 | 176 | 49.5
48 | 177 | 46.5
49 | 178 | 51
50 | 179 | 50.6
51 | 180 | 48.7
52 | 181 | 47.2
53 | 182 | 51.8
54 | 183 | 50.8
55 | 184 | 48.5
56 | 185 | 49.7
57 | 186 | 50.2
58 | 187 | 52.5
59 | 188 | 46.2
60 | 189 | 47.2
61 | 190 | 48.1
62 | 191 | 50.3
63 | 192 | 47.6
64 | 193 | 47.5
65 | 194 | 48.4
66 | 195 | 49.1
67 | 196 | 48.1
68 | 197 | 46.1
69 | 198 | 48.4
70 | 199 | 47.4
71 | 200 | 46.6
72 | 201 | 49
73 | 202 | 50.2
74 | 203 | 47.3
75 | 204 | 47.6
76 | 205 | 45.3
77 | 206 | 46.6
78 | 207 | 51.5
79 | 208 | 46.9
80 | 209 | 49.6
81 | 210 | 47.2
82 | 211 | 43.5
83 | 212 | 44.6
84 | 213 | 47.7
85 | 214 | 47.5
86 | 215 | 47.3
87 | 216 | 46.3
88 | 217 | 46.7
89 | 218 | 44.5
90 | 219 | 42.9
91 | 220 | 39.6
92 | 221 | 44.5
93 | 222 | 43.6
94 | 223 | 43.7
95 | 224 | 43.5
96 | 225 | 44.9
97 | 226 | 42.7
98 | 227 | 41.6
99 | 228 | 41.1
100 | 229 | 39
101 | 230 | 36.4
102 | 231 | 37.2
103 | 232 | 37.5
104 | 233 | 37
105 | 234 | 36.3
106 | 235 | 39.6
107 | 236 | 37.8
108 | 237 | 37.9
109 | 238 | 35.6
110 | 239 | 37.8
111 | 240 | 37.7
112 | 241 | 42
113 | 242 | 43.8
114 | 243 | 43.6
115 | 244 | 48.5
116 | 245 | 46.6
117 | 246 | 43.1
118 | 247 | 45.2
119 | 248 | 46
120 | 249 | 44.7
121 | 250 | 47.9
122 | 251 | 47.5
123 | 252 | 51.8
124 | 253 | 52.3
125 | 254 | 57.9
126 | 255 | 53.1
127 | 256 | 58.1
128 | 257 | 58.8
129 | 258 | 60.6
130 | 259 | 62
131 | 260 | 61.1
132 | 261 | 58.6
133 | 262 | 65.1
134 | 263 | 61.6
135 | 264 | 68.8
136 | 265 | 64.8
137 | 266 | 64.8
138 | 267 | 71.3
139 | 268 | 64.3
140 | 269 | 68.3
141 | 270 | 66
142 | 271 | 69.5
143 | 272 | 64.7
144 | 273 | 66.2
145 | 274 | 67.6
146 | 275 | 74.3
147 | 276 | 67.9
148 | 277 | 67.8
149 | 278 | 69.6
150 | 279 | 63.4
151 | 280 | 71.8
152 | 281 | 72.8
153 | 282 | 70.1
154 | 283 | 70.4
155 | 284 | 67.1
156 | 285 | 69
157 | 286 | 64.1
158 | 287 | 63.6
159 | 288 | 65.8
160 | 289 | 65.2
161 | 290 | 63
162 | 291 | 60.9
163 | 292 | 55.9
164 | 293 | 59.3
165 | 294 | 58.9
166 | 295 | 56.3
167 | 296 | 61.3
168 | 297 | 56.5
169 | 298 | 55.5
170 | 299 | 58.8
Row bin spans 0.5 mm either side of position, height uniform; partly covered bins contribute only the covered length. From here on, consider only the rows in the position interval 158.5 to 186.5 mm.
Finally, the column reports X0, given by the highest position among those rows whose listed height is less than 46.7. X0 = 177 mm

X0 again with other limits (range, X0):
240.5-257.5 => 249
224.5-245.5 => 245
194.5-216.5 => 216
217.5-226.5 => 226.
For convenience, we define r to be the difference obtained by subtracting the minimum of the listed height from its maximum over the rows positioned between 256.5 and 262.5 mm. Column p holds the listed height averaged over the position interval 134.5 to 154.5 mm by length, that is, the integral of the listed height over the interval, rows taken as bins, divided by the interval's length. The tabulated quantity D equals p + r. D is 61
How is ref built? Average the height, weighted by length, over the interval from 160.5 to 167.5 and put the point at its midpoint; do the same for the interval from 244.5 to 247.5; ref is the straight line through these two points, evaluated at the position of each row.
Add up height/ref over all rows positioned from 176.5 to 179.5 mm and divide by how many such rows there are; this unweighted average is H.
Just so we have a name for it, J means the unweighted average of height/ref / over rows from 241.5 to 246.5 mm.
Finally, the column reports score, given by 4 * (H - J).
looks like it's 0.2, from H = 1.06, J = 1.00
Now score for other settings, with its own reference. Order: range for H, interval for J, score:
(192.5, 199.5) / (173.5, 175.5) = 0.0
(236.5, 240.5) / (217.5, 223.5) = -0.5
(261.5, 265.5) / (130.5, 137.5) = 1.1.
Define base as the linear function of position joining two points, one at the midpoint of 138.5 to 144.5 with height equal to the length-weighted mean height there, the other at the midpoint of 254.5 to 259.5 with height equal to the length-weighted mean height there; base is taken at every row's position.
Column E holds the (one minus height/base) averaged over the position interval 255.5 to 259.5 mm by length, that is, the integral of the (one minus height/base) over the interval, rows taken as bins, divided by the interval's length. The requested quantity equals -0.02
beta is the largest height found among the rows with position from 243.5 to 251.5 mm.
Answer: 48.5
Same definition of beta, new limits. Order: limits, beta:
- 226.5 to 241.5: 42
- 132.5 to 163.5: 59.8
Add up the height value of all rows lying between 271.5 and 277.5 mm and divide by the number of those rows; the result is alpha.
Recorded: 68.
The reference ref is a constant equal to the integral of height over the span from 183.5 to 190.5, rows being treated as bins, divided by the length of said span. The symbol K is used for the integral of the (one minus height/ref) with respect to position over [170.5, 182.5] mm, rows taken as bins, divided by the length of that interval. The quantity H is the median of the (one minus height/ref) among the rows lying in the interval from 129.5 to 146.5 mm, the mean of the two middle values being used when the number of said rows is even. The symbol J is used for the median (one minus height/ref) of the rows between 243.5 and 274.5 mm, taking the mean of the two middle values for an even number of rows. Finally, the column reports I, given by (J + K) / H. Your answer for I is 1.4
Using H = -0.2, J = -0.239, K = 0.003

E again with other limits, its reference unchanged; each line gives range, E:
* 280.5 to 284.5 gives -0.19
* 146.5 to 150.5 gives 0.03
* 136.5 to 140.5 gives 0.01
